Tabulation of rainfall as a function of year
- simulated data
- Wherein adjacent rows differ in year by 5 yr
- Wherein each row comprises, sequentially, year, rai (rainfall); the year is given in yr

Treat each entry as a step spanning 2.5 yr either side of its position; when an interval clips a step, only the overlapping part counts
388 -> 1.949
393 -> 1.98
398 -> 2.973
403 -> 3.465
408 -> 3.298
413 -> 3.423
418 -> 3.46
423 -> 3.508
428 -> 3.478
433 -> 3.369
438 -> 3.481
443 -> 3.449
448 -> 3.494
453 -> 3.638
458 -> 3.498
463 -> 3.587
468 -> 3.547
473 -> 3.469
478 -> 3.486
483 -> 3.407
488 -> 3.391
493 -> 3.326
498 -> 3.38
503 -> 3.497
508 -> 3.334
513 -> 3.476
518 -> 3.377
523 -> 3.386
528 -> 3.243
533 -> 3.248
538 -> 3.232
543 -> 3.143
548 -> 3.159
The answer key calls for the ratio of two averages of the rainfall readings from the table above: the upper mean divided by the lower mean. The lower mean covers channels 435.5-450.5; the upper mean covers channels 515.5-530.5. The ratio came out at 0.96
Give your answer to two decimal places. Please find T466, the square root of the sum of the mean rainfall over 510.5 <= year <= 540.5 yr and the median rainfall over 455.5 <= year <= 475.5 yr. 2.62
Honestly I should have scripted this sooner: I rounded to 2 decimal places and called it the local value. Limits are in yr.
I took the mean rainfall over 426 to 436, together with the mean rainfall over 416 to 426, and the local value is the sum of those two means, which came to 6.91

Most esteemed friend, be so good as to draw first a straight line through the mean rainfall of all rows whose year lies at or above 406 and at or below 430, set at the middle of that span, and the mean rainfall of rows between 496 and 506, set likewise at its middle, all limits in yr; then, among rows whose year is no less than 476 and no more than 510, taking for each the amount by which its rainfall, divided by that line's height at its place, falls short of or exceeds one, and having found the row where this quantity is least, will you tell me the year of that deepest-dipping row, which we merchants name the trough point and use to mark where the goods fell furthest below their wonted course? 493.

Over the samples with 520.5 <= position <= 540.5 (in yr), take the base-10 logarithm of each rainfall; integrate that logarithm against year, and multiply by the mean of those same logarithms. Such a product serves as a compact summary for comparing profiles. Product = 5.3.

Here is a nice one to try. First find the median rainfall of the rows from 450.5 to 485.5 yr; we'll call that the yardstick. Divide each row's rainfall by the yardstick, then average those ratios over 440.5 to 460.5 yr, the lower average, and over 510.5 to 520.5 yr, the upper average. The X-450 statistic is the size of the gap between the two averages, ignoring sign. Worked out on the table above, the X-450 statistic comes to 0.027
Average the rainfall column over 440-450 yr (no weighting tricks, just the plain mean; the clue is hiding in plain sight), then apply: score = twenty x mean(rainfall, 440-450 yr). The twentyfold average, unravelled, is 69.4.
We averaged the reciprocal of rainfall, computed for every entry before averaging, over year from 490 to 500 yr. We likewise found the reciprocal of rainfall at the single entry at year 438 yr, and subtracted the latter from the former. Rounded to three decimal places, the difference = 0.011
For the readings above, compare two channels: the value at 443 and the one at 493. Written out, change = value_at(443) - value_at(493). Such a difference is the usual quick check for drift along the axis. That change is 0.12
